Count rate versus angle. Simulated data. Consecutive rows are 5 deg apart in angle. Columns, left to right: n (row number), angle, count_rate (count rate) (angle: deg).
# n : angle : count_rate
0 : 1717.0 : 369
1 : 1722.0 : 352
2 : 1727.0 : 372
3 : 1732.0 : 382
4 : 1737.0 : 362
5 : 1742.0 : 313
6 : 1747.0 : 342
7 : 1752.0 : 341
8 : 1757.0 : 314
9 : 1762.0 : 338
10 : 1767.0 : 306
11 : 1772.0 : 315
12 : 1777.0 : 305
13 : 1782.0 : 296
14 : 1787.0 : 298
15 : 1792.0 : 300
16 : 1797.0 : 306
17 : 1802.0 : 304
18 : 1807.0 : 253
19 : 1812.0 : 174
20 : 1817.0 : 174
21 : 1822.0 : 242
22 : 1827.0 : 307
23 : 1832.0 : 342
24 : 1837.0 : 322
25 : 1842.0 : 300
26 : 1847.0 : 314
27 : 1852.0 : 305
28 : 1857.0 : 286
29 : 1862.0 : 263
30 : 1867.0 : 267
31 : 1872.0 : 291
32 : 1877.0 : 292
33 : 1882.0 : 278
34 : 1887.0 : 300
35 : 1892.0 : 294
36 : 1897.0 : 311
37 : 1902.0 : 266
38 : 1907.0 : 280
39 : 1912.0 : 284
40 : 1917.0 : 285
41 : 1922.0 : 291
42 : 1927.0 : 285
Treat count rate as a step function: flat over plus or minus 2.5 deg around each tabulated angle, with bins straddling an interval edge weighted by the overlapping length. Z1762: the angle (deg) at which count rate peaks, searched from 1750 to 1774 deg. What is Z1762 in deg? 1752.0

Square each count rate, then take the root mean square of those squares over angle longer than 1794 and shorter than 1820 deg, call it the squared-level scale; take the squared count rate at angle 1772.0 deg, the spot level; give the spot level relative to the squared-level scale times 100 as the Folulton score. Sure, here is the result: 146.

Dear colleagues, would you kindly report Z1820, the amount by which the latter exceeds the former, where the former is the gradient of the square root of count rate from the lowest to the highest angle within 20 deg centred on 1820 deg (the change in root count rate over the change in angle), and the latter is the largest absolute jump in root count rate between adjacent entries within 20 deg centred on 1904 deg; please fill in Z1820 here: 1.0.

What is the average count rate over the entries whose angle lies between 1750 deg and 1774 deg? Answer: 323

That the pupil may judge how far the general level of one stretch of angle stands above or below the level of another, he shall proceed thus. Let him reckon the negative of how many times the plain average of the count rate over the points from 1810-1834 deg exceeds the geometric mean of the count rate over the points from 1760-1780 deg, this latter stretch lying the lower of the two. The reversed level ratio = -0.78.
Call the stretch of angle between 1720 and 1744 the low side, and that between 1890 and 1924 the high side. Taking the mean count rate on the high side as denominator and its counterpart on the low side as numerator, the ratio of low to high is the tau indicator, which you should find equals 1.24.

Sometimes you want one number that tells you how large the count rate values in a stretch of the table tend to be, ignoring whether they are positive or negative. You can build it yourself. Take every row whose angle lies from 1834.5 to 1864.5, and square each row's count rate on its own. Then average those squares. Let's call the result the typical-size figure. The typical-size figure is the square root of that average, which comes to 299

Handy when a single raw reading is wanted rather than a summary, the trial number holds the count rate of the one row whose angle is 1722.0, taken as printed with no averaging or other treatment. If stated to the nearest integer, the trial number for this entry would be 352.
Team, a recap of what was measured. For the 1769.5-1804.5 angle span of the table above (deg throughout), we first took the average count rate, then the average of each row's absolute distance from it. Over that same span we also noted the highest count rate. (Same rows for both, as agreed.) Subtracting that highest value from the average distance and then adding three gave -307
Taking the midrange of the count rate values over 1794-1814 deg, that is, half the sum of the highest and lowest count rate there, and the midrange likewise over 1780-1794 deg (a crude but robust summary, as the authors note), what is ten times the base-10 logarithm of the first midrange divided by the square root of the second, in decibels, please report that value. 11.43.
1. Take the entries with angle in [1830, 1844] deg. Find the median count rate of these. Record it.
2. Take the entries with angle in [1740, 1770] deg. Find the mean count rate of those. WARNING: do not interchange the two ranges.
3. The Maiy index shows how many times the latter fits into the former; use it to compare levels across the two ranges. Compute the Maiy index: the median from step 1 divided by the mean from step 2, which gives 0.99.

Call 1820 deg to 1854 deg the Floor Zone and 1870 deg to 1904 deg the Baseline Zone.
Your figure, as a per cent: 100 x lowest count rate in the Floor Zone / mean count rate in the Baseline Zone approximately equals 83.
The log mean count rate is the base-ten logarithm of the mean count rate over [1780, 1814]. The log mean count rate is 2.44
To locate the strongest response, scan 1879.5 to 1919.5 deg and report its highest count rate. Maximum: 311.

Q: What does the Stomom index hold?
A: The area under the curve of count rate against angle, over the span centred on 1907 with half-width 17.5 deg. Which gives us 10055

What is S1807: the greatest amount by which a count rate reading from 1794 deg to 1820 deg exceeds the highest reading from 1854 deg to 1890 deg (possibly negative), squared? 36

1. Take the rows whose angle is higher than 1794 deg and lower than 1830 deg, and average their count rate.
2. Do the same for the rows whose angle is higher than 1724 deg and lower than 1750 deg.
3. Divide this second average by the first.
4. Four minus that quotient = 2.6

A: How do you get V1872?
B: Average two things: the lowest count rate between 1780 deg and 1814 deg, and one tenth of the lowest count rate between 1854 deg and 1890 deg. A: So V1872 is 100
